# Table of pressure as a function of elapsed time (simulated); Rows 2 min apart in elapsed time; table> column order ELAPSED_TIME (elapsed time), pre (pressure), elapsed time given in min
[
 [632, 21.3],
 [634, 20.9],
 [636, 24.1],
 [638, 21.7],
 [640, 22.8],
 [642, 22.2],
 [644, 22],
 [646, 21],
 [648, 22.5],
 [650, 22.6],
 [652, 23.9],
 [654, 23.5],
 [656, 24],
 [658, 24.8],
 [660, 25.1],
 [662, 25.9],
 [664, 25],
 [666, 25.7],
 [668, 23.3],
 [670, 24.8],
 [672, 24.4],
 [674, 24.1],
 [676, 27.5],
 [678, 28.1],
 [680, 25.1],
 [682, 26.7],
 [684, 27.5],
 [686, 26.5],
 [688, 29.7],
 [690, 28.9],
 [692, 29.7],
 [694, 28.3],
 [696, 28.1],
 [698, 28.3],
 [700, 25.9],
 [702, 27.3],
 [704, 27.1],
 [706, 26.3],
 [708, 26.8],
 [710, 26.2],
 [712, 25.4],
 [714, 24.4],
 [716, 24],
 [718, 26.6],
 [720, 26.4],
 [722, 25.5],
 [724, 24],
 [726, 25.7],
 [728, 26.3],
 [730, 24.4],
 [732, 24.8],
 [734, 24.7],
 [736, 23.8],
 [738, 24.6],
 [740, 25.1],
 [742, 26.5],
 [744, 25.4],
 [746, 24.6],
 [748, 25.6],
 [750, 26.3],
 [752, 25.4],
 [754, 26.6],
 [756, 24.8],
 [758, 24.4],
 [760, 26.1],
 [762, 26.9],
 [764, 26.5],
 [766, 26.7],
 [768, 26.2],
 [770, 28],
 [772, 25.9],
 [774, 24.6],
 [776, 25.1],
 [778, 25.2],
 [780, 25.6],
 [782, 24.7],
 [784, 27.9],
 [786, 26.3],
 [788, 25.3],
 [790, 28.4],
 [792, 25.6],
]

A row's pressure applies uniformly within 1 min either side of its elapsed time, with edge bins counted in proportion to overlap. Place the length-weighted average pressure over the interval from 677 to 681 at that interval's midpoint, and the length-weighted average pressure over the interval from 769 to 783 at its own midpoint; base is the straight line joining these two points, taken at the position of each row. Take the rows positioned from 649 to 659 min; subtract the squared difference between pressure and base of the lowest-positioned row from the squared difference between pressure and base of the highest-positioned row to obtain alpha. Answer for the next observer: -14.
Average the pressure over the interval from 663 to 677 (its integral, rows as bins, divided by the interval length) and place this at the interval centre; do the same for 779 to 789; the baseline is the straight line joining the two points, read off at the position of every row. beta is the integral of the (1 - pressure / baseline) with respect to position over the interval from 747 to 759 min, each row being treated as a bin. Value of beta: 0.08 min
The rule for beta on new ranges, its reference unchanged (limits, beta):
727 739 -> 0.35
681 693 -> -1.46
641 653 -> 1.17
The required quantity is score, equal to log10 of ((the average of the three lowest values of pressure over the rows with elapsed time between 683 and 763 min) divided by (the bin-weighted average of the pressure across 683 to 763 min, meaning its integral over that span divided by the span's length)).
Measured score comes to -0.038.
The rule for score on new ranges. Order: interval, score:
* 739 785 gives -0.022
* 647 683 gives -0.037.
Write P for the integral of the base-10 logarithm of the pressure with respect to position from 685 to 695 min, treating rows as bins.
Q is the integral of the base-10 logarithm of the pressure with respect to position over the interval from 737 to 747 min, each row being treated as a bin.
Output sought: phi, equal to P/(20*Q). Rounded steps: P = 14.6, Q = 14.0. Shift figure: 0.0519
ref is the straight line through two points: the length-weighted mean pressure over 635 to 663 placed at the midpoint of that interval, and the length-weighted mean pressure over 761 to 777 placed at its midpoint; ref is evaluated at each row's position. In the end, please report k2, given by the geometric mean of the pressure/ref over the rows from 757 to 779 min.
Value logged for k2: 0.99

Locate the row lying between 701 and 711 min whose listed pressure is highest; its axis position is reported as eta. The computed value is 702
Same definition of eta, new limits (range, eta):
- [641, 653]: 652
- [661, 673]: 662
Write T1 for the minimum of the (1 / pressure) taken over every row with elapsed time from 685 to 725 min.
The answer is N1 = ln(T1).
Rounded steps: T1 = 0.0337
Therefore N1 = -3.391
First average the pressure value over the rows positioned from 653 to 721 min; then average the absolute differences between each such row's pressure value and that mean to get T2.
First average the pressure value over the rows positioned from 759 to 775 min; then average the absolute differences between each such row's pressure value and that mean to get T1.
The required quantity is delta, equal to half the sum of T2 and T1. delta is 1.04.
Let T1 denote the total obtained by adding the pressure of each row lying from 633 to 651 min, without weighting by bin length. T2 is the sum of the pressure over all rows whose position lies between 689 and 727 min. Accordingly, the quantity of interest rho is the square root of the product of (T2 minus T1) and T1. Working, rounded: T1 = 200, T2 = 505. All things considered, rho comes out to 247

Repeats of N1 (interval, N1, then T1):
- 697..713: -3.343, 0.0353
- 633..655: -3.182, 0.0415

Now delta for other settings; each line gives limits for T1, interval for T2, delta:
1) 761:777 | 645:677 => 0.97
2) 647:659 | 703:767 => 0.77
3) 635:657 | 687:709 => 0.95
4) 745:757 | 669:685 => 1.02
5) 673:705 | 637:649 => 0.81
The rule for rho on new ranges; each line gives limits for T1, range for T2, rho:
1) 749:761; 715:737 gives 137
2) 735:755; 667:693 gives 153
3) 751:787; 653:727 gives 483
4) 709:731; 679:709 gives 193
